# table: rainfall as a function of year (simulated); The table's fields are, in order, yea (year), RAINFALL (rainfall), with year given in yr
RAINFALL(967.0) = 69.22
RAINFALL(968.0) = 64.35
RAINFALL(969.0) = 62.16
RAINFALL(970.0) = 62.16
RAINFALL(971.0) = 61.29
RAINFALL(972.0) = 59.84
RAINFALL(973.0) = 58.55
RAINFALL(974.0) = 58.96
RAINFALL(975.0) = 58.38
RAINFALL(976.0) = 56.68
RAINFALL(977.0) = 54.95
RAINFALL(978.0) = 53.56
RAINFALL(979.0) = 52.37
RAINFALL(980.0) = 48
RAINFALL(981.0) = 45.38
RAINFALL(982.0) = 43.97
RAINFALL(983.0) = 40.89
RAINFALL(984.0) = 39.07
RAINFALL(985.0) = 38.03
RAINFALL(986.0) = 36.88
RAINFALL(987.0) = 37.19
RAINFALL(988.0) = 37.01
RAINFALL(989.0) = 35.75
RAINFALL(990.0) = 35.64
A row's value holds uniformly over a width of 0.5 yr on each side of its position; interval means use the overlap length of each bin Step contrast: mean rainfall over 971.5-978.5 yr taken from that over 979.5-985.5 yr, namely -15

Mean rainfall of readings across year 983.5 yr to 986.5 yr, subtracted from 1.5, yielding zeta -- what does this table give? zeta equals -36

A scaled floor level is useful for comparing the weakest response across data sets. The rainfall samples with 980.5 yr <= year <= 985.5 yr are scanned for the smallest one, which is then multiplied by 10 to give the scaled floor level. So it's 380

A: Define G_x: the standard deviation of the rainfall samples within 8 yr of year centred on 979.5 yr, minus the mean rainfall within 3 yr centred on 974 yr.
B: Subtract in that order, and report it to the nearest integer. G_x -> -53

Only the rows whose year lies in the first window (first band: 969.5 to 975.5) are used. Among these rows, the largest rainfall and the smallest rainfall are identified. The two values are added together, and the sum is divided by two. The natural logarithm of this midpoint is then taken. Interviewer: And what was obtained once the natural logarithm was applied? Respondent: 4.10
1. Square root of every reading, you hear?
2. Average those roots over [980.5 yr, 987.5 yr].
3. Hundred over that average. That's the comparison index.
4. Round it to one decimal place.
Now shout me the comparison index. 15.8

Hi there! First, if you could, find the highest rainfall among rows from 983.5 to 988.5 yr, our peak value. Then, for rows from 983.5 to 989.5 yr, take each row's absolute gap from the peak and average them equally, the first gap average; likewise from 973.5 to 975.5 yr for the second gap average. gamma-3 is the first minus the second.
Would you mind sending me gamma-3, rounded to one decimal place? -17.9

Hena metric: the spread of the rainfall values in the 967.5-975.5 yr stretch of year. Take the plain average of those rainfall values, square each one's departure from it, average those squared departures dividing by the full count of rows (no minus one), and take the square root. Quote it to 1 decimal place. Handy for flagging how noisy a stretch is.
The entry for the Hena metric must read 2.0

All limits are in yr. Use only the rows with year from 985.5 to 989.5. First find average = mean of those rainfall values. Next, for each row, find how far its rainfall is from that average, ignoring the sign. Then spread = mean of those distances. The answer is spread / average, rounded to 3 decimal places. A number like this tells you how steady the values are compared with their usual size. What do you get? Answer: 0.013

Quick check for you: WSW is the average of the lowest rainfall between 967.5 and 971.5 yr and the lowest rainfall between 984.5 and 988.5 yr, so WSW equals 49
